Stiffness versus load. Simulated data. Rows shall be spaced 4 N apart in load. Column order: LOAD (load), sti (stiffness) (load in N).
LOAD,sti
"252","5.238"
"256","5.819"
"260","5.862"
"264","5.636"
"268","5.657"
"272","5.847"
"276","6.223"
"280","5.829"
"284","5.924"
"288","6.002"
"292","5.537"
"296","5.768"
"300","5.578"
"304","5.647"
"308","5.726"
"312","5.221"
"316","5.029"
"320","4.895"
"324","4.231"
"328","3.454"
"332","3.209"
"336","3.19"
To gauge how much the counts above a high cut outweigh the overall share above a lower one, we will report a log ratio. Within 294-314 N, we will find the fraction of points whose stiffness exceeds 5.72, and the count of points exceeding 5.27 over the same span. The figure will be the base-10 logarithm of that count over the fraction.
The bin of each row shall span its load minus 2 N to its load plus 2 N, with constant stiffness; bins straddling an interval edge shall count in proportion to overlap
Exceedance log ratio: 1.00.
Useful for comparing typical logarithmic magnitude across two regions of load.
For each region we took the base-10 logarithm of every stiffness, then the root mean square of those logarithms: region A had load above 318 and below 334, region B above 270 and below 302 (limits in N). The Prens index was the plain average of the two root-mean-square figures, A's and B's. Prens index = 0.68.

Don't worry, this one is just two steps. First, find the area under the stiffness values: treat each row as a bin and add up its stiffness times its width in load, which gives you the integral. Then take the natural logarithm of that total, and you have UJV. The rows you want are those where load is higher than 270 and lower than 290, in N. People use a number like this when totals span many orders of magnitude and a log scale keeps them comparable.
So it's 4.78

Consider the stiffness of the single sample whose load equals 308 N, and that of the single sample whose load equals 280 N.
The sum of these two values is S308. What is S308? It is 11.6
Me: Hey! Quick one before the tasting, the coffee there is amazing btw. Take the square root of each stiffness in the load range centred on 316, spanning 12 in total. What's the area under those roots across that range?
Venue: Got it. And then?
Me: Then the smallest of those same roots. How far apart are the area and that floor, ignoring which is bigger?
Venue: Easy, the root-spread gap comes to 24.7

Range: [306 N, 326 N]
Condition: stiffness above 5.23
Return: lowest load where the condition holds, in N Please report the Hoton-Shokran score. 308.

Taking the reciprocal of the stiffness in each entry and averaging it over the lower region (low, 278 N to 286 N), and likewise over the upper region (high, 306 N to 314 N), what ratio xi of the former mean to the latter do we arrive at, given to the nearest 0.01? 0.93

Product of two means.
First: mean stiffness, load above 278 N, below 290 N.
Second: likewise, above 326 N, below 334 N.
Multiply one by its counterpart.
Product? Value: 20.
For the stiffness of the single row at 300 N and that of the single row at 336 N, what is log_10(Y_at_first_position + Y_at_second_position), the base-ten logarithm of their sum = 0.94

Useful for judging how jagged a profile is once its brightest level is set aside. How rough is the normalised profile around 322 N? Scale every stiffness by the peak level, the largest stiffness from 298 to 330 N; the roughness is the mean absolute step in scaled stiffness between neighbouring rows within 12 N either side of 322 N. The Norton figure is 0.070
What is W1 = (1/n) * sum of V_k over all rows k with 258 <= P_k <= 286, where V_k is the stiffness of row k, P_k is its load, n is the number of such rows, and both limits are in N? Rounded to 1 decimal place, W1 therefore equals 5.9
